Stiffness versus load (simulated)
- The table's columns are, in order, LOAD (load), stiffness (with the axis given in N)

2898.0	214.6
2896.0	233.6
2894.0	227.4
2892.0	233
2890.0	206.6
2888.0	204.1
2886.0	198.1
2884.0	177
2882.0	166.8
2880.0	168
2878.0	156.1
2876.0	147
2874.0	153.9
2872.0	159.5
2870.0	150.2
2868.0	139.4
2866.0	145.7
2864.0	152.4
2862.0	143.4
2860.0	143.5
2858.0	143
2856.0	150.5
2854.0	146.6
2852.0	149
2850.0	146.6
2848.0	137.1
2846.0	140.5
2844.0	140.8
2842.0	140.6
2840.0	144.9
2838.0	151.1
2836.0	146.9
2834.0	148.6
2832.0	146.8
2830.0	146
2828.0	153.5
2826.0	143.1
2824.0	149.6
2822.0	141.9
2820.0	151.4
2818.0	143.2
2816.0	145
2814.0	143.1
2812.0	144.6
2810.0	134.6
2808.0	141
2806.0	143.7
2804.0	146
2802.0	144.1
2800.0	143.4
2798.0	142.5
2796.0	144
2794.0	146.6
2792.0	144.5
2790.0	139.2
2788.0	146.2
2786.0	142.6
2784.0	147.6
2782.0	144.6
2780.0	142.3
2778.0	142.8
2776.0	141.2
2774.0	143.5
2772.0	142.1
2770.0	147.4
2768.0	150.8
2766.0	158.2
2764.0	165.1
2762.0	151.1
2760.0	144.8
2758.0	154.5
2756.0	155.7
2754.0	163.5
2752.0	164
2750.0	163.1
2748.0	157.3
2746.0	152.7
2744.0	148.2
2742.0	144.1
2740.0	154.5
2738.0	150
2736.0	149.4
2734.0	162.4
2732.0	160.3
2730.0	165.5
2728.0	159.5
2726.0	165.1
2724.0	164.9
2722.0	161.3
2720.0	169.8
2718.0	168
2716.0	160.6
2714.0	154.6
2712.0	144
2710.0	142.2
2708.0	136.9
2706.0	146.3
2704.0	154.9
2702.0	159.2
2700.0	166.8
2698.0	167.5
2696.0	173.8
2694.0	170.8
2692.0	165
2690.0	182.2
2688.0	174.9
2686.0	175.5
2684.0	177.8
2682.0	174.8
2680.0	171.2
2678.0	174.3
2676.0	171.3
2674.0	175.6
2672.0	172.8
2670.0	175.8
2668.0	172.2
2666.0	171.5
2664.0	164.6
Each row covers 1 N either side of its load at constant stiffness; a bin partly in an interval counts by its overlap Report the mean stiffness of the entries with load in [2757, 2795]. 147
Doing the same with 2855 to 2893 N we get 165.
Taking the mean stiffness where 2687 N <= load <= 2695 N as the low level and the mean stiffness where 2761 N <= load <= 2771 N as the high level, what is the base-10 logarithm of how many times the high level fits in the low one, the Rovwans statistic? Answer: 0.050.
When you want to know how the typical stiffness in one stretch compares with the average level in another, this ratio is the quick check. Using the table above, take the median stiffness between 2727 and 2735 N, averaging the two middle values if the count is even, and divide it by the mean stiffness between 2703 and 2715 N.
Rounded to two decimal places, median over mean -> 1.10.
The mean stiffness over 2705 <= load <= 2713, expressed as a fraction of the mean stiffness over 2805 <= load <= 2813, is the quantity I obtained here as 1.01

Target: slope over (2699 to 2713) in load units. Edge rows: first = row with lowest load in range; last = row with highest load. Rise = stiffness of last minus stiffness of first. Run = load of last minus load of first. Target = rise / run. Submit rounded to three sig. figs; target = -1.90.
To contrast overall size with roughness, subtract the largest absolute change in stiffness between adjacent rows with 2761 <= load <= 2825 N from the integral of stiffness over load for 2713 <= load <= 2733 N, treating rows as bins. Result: 3245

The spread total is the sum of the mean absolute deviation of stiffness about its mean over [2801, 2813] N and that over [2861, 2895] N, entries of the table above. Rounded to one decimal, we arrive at 28.0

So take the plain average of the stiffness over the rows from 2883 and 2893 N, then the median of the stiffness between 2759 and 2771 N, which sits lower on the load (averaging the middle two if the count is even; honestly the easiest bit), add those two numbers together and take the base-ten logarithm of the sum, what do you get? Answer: 2.55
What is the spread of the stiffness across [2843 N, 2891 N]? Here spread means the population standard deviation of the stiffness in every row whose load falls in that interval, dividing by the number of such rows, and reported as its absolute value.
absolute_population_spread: 20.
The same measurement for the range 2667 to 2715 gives 12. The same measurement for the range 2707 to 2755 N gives 9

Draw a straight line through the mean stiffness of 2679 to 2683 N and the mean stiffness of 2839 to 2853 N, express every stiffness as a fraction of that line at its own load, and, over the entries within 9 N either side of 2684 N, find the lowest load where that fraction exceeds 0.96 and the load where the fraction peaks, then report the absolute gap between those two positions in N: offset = 14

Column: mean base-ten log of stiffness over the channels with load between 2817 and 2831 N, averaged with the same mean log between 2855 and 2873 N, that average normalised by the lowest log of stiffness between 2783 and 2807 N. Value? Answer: 1.01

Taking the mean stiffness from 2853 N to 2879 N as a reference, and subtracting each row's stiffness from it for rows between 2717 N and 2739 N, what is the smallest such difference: -21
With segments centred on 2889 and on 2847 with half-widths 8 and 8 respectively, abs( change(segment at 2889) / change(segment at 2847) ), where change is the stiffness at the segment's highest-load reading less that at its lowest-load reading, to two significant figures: 39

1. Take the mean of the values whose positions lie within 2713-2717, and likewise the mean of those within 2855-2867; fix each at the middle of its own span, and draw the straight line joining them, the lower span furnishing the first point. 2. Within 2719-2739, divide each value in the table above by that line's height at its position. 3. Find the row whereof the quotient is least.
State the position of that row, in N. 2736.0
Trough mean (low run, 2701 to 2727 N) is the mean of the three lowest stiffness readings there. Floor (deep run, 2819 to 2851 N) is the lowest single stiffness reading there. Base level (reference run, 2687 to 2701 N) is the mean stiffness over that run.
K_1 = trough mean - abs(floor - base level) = 107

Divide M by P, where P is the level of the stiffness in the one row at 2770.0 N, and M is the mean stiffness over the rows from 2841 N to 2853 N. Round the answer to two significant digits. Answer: 0.97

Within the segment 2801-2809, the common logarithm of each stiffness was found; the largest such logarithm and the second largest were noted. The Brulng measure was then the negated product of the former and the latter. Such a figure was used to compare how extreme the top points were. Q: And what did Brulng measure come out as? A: -4.67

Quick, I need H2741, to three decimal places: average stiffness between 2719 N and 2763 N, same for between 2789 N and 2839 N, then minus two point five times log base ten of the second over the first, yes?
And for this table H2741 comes 0.089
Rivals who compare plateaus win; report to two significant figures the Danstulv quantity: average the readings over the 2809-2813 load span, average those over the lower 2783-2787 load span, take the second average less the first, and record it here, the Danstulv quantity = 5.5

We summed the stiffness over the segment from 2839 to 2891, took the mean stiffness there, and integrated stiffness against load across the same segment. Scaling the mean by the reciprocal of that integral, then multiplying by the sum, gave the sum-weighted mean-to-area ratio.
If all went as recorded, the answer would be 78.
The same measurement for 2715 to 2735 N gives 82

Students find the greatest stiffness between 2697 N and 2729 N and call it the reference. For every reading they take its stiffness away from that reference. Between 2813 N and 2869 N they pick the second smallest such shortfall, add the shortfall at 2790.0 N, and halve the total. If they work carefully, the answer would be 24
